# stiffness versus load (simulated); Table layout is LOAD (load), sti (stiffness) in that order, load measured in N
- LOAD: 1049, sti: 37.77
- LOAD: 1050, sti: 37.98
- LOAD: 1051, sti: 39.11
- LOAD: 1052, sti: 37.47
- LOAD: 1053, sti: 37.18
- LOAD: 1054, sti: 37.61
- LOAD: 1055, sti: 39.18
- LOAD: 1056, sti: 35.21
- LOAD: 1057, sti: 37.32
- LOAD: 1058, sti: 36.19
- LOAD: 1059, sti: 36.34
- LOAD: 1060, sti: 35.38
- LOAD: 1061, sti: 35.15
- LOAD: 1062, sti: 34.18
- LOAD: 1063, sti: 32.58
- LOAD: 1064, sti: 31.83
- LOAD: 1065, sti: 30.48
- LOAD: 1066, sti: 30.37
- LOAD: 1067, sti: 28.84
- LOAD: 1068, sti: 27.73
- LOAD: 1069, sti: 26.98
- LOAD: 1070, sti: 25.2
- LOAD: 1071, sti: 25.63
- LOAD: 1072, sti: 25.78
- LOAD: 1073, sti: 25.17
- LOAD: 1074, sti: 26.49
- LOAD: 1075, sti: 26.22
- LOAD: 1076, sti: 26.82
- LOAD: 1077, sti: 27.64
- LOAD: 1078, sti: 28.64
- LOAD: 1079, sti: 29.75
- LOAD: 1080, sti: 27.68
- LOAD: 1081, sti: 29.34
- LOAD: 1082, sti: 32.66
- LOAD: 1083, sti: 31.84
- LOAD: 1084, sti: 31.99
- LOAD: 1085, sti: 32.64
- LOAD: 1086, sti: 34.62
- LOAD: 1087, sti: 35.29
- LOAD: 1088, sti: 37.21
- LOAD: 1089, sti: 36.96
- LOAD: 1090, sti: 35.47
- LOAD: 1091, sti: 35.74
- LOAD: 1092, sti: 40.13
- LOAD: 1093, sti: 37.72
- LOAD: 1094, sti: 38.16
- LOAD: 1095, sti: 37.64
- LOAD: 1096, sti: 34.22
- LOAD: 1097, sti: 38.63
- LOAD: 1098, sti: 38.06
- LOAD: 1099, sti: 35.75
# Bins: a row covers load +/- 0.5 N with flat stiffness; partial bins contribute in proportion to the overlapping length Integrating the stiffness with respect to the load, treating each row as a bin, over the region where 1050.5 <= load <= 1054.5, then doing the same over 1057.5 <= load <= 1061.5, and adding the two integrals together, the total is 294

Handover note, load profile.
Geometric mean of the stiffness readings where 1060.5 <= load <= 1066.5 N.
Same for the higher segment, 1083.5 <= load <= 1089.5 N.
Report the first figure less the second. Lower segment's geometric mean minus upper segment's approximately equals -2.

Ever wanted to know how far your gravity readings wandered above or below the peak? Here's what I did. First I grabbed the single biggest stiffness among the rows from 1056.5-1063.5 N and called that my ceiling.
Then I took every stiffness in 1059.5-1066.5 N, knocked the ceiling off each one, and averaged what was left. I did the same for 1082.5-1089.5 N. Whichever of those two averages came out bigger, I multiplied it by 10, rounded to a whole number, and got -30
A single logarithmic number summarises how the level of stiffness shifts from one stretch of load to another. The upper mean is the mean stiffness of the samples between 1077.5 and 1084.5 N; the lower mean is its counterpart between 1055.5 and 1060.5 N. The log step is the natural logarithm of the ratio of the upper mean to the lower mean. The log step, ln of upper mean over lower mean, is -0.18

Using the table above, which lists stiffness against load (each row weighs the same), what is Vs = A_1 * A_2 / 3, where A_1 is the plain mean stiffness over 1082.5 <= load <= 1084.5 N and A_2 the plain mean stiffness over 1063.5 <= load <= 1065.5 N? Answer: 331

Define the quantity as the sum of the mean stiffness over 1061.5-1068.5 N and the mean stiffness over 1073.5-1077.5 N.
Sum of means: 58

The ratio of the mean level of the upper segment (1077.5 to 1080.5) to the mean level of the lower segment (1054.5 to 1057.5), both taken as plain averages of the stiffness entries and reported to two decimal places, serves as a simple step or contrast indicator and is 0.77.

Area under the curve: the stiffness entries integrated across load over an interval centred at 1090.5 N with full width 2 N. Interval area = 71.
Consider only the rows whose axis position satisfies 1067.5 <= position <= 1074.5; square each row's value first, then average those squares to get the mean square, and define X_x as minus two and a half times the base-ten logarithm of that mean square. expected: -7.1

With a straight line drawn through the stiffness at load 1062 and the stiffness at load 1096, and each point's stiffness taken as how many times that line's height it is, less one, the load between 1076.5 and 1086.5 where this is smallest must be 1077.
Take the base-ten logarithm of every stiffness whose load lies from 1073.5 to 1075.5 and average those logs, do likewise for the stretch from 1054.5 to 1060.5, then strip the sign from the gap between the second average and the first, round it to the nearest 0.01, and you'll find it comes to 0.14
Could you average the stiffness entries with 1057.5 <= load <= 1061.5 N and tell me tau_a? 36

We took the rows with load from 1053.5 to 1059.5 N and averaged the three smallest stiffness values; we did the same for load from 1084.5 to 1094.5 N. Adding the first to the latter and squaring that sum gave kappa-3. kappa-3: 4914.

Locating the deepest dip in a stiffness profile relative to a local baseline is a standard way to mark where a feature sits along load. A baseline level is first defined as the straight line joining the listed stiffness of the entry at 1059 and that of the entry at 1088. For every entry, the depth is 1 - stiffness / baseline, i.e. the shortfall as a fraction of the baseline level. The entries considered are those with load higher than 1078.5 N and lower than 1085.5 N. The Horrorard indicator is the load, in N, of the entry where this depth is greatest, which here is 1080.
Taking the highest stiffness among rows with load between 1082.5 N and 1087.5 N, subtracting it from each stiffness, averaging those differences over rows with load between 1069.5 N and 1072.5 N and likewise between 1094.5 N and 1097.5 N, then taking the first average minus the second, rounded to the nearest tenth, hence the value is -11.3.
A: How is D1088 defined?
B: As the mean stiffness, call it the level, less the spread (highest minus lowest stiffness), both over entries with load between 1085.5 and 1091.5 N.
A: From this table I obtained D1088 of 33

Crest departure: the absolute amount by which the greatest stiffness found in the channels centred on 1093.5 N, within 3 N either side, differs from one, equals 39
